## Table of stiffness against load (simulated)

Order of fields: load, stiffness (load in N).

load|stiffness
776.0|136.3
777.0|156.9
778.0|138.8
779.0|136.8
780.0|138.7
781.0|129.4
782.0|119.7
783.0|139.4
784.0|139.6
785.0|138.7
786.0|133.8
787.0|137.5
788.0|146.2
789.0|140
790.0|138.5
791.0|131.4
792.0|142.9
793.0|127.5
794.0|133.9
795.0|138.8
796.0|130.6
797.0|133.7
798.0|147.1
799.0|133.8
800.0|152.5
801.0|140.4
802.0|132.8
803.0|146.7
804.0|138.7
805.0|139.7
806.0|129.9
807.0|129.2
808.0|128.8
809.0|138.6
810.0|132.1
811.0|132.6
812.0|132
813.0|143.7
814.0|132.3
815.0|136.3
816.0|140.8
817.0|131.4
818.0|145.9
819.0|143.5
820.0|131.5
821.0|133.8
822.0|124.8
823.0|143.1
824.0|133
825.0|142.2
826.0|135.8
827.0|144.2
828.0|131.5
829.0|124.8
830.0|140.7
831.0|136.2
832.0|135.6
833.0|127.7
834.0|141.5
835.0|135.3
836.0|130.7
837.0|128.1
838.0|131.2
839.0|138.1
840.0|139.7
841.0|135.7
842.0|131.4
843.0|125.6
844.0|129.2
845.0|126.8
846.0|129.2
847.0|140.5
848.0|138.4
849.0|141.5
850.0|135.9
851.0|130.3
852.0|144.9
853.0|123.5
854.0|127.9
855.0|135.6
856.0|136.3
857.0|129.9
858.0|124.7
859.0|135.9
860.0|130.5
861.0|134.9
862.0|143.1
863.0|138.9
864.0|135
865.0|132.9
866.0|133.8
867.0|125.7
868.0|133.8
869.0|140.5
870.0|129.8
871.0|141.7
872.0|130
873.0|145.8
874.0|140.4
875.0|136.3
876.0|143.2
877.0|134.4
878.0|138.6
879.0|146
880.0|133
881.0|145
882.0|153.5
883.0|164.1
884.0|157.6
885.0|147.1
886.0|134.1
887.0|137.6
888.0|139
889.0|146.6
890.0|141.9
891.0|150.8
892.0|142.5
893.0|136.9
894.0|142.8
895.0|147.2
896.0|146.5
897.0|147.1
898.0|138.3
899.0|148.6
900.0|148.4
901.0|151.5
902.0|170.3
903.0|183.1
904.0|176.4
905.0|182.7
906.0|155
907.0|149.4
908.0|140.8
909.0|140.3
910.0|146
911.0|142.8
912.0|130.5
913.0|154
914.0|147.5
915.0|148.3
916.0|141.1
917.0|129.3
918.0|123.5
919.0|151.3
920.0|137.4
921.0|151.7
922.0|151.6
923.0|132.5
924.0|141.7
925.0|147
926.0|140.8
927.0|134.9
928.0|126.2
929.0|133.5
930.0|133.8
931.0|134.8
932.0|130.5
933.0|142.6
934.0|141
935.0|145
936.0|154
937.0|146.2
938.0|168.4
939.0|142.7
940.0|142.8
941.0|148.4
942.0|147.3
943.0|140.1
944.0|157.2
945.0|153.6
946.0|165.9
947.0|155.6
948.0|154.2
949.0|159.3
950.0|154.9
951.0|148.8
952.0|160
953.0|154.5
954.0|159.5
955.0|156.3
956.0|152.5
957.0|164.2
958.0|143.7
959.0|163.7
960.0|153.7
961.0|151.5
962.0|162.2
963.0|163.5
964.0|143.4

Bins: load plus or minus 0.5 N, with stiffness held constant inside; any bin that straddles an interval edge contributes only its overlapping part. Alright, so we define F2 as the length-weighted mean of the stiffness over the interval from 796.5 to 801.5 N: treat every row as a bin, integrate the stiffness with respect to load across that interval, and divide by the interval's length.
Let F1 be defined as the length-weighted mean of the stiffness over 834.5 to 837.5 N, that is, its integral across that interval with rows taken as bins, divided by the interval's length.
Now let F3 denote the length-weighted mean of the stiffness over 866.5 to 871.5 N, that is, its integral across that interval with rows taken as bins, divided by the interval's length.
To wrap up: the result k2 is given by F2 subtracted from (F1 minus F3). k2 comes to -144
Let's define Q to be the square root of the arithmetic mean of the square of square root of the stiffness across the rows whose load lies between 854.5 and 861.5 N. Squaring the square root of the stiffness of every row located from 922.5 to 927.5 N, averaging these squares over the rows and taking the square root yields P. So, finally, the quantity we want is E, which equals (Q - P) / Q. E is -0.025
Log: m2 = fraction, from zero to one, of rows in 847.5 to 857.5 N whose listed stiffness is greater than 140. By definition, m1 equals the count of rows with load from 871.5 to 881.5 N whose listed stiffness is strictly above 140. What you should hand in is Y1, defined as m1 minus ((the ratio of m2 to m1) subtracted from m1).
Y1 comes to 0.040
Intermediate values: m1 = 5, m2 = 0.2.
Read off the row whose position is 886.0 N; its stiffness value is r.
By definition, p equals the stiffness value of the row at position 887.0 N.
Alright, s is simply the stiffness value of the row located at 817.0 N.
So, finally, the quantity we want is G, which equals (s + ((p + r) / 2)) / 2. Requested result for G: 134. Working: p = 137.6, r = 134.1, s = 131.4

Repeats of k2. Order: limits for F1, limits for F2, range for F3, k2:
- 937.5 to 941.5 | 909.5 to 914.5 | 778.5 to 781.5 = -129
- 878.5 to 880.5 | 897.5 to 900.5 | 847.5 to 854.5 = -140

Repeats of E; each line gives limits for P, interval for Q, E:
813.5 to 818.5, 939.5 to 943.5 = 0.026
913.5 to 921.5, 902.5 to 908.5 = 0.074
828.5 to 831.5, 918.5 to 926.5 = 0.037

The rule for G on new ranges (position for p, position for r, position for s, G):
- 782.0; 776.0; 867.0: 127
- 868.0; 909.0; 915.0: 143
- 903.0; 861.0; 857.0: 144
